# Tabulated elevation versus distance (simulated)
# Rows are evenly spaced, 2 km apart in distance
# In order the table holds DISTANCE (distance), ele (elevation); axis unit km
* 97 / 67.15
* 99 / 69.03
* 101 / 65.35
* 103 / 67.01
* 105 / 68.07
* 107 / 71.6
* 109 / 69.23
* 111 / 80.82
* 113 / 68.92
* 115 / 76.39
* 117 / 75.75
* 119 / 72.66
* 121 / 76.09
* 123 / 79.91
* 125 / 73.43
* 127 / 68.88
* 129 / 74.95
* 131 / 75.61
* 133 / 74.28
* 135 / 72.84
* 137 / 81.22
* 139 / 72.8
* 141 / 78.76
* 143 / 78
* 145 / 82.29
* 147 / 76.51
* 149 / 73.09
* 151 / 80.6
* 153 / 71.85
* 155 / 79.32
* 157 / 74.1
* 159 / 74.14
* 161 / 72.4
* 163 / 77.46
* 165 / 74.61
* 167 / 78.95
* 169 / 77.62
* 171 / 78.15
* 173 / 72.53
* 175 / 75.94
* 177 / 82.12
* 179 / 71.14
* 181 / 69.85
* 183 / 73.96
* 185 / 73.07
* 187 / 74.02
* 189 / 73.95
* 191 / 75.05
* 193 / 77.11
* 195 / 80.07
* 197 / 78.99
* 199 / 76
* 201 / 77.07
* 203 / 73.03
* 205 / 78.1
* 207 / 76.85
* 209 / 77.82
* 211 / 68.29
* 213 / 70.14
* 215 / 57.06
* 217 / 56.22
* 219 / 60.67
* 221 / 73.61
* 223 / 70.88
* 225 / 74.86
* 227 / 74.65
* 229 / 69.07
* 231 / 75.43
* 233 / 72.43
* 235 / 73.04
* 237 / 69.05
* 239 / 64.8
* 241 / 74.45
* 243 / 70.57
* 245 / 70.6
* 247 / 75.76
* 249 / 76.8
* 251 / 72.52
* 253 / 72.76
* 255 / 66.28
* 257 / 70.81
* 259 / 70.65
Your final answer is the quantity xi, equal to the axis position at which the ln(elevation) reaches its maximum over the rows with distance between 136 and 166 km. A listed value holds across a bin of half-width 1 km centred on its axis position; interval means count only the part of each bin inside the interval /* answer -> 145 km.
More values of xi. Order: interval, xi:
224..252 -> 249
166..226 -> 177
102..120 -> 111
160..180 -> 177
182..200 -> 195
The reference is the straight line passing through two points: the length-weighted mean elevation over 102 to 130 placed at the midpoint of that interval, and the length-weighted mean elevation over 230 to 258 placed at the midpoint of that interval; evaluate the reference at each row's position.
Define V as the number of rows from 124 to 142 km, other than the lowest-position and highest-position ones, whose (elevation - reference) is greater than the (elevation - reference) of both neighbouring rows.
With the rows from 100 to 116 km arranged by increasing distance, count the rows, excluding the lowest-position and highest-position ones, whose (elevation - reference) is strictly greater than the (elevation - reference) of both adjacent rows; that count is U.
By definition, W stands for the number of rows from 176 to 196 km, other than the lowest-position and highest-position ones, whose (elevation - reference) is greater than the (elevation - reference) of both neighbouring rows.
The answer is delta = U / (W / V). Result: 2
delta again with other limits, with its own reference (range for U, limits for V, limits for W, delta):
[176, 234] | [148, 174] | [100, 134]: 12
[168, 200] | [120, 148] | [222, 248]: 6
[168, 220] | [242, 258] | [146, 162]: 6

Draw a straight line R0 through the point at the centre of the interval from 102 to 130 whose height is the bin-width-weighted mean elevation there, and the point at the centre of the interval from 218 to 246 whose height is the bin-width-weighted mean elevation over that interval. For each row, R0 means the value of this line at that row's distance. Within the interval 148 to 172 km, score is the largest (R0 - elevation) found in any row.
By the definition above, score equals 1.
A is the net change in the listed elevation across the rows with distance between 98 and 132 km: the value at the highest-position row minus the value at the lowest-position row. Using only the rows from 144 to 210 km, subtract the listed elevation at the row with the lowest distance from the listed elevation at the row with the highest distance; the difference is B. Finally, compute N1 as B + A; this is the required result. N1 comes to 2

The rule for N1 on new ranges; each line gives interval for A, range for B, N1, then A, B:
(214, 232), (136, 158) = 11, 18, -7.1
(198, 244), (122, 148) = -9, -5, -3.4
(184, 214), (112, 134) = 2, -3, 5.4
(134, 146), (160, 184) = 11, 9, 1.6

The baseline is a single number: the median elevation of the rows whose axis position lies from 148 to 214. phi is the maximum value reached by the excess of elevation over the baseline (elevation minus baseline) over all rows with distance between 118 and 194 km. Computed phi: 7.2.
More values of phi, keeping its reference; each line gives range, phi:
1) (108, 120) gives 5.8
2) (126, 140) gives 6.2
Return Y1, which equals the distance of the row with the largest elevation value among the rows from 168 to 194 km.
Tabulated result 177 km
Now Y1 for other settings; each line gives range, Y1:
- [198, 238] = 205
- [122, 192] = 145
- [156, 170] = 167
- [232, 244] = 241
